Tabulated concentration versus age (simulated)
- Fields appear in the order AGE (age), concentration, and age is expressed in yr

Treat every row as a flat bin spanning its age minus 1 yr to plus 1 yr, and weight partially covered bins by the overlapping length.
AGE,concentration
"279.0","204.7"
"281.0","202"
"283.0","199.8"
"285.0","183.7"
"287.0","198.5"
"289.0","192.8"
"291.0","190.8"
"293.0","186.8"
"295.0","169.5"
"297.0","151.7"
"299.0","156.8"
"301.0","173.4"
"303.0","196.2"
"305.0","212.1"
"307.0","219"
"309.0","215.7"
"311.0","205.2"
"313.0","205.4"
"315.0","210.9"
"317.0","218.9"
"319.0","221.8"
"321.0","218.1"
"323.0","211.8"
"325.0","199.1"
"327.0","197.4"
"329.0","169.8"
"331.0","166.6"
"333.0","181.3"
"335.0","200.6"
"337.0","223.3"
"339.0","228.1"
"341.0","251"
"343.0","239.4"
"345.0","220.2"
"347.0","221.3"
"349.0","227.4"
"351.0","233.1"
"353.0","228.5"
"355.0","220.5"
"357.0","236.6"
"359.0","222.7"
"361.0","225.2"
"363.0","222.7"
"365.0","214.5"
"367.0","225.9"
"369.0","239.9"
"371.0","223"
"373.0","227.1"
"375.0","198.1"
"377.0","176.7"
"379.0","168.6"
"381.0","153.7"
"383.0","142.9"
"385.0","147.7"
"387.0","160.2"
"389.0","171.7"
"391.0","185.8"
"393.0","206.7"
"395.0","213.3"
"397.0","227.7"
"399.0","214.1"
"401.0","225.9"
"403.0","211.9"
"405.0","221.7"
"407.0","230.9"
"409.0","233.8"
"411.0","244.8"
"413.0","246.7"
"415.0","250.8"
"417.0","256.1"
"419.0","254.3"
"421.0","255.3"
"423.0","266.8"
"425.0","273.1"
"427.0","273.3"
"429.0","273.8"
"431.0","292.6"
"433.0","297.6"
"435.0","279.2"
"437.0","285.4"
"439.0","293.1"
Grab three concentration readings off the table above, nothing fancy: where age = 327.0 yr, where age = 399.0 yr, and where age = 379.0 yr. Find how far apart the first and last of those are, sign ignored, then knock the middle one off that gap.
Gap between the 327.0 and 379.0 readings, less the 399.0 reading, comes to -185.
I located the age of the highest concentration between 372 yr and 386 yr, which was 373.0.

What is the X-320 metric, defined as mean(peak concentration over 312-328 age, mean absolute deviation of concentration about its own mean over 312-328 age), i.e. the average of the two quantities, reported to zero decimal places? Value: 115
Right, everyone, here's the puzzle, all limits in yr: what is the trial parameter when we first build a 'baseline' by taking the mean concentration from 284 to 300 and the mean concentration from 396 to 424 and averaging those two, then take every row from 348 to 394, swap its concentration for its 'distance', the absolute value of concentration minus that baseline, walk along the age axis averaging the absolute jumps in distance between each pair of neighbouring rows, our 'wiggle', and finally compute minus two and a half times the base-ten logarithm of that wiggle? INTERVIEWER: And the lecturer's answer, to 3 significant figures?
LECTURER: -2.57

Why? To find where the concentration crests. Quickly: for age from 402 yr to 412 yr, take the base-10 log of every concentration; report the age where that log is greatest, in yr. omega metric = 411.0 yr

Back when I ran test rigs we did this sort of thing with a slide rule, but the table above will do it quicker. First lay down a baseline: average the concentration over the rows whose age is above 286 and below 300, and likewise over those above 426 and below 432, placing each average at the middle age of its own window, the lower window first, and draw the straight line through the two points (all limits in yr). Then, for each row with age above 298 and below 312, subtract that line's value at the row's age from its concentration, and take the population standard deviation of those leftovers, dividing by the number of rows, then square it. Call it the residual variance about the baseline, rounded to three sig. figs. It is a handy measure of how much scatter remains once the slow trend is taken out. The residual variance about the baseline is 373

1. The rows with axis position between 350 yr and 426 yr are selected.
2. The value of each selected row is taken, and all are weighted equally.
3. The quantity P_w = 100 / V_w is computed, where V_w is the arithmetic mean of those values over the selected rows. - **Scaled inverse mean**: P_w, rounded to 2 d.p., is 0.46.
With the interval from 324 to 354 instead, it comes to 0.47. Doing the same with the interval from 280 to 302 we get 0.55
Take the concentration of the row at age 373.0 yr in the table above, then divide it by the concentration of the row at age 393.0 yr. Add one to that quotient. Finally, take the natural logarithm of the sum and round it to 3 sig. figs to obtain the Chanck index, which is 0.741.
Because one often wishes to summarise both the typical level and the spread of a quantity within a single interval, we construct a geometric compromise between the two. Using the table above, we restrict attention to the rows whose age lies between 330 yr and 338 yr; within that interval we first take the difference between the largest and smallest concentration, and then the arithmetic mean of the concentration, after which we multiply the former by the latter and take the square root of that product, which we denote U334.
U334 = 105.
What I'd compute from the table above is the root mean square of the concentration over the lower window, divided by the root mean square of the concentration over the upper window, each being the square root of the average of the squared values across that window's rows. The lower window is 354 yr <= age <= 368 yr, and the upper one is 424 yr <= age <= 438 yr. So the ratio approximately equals 0.79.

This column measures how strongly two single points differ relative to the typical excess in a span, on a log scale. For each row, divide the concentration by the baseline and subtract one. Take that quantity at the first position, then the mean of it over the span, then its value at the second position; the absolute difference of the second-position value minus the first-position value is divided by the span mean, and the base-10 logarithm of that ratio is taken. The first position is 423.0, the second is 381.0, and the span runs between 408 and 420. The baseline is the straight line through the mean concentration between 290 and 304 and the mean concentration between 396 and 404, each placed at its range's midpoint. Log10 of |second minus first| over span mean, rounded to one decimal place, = 0.7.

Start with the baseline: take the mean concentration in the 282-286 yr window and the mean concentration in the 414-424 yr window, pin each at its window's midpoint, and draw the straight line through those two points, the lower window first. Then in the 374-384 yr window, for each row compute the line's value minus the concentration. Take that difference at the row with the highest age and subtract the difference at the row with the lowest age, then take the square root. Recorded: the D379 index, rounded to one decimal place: 7.7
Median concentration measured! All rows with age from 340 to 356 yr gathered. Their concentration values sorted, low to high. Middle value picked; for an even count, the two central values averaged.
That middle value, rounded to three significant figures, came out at 228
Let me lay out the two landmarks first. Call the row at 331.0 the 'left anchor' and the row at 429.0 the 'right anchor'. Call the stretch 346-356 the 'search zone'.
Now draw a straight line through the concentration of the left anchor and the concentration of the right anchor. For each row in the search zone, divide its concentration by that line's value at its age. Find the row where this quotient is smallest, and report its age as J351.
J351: 355.0 yr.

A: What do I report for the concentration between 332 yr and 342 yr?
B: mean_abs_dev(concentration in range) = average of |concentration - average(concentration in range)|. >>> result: 21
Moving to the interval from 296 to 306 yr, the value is 21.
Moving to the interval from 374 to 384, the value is 16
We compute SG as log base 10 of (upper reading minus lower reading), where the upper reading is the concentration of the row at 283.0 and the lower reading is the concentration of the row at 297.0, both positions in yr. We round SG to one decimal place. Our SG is 1.7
